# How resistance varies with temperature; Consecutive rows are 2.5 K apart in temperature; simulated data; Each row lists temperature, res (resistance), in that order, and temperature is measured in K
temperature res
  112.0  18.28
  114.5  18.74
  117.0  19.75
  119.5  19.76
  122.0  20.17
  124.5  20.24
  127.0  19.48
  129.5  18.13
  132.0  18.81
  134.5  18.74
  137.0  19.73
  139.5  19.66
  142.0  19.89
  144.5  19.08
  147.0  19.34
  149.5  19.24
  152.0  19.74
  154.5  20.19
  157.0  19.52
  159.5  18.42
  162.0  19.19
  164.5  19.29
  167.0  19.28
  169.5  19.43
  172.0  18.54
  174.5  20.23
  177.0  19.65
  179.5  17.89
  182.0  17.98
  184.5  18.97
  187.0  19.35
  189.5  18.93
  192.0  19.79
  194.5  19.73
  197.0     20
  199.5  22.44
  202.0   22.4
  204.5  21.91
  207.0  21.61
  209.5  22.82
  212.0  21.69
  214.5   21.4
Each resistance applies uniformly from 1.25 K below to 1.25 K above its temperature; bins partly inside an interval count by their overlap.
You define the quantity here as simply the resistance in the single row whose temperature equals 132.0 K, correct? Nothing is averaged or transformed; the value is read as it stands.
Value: 18.81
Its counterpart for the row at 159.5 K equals 18.42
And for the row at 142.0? 19.89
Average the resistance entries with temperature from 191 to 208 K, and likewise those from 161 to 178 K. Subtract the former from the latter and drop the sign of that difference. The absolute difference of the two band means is 1.8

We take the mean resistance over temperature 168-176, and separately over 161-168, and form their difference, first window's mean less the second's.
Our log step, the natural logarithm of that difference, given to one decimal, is -1.9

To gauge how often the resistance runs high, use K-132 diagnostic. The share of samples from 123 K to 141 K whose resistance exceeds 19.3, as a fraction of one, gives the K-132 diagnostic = 0.57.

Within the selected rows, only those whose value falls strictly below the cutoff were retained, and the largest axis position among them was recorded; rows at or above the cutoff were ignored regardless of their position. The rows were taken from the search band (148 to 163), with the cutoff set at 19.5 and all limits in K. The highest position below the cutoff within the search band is 162.0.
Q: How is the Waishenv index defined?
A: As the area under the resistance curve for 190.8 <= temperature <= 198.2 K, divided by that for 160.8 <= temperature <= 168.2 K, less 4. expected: -2.97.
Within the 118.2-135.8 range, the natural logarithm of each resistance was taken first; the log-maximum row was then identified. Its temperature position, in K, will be 124.5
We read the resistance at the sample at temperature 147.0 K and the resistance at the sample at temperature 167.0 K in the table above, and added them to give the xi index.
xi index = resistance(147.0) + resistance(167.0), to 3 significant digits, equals 38.6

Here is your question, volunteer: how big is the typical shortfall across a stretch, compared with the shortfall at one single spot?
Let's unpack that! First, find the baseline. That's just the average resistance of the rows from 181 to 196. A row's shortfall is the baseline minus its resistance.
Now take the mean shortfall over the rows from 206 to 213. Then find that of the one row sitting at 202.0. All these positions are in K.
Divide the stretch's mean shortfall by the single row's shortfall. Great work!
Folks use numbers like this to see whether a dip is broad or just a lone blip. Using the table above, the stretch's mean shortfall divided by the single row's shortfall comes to 0.9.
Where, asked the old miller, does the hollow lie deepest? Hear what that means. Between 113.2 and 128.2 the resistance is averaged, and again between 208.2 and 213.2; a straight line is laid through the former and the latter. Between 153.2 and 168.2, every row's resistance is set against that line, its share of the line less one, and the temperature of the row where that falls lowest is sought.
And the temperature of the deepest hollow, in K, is 159.5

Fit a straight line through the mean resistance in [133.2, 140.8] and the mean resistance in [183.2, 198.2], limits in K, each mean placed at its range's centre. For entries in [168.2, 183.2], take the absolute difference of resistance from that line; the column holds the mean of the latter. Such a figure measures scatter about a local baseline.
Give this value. 0.82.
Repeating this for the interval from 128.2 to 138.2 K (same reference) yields 0.69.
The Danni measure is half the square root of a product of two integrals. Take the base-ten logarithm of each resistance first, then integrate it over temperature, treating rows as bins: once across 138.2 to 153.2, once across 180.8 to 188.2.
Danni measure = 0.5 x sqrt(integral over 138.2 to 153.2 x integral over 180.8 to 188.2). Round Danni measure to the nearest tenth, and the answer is 6.8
